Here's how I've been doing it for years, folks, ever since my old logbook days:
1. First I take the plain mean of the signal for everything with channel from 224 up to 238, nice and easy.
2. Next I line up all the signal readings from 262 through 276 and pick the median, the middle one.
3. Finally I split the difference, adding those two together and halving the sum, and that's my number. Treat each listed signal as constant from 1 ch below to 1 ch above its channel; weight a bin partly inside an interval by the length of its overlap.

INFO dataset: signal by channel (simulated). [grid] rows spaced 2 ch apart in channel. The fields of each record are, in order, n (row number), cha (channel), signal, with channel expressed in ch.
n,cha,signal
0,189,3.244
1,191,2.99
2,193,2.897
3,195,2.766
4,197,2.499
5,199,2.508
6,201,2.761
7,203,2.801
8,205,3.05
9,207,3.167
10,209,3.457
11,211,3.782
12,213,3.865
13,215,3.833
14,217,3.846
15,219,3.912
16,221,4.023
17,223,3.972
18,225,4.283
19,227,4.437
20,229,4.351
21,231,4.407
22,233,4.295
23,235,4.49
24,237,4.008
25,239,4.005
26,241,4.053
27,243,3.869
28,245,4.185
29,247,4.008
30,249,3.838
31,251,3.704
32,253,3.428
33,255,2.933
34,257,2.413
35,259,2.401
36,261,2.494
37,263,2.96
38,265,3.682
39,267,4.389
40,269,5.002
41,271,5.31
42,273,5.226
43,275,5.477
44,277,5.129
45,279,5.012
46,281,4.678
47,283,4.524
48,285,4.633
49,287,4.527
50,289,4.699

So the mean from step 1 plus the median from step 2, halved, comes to 4.7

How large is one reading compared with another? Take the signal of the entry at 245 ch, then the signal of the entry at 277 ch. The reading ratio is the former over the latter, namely 0.82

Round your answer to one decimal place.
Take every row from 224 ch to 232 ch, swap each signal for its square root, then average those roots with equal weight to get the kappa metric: 2.1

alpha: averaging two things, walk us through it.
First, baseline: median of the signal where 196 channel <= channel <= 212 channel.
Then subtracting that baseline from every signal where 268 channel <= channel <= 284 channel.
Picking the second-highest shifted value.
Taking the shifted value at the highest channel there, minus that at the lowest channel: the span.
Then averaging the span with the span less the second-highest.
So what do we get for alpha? -1.7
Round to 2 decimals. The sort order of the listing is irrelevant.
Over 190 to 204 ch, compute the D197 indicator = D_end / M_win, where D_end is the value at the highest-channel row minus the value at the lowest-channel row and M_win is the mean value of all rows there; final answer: -0.07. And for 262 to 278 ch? 0.47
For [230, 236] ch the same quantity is 0.02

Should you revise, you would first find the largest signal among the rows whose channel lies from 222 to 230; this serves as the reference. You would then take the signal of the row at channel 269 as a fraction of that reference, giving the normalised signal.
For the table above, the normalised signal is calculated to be 1.13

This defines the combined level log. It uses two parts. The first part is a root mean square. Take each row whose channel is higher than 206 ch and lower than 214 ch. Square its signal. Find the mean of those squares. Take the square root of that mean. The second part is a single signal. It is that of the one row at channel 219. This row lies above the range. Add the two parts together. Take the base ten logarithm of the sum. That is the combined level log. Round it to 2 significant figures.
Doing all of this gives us 0.87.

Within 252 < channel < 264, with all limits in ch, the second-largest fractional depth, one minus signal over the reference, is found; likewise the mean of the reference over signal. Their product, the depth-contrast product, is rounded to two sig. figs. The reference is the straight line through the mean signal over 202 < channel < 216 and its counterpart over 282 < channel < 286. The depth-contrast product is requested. 0.64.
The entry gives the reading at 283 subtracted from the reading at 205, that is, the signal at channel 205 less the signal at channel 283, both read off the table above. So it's -1.5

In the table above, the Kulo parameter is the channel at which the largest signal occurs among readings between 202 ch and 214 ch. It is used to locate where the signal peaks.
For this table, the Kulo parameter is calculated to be 213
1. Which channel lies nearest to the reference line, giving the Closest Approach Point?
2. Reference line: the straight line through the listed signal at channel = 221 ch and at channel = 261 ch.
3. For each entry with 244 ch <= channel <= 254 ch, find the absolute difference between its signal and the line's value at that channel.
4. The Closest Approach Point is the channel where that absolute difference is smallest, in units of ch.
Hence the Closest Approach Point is 253 ch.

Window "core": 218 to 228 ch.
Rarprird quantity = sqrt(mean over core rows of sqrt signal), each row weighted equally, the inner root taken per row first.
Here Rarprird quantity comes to 1.42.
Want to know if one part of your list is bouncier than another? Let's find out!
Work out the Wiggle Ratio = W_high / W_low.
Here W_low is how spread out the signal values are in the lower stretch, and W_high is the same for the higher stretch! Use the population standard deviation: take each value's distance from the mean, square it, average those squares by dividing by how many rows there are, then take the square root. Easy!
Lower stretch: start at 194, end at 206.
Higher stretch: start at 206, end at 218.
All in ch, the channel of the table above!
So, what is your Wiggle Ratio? 1.4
